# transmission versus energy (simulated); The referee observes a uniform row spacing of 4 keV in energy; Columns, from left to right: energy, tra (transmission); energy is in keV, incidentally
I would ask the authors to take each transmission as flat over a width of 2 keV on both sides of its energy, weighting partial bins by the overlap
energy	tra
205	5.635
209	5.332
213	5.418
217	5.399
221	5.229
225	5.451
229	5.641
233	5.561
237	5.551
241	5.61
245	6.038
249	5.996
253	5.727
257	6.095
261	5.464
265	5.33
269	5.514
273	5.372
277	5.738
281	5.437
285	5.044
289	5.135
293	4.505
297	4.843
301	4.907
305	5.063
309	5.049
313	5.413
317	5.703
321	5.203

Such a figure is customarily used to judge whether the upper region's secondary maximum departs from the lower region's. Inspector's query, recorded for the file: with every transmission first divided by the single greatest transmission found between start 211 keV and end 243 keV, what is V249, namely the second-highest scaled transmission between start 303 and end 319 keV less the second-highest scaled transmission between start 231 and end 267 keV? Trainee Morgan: -0.11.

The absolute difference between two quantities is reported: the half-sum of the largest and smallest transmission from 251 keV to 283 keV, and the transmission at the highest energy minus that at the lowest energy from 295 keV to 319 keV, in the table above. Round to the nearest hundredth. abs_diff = 4.85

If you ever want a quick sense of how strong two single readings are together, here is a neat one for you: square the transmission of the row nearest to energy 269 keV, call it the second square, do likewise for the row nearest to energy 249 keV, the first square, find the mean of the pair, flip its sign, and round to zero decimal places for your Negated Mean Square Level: -33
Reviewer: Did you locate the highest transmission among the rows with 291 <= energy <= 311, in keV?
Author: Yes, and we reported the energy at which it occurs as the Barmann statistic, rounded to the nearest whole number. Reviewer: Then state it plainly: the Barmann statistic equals 305 keV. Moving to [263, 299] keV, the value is 277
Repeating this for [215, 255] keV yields 245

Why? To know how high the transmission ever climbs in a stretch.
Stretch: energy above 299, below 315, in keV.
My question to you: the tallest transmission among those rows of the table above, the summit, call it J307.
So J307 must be 5.413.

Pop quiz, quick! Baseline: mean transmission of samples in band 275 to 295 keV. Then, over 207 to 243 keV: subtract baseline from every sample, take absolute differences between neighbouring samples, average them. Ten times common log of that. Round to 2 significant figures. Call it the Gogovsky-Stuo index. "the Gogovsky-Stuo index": -9.8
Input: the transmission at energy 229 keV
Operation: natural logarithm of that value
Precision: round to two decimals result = 1.73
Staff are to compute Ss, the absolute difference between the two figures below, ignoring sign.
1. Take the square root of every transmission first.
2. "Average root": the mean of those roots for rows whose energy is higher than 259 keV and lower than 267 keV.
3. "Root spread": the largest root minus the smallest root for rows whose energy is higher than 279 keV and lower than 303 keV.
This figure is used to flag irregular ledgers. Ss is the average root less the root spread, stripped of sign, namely 2.11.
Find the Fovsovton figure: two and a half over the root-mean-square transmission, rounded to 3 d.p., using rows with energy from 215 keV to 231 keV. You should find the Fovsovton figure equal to 0.460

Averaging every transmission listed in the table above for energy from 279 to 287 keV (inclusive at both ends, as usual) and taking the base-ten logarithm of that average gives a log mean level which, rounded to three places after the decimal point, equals 0.719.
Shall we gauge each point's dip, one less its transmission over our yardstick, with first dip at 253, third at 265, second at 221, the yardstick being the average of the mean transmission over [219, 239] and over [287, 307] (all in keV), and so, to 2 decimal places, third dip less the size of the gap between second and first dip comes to -0.12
